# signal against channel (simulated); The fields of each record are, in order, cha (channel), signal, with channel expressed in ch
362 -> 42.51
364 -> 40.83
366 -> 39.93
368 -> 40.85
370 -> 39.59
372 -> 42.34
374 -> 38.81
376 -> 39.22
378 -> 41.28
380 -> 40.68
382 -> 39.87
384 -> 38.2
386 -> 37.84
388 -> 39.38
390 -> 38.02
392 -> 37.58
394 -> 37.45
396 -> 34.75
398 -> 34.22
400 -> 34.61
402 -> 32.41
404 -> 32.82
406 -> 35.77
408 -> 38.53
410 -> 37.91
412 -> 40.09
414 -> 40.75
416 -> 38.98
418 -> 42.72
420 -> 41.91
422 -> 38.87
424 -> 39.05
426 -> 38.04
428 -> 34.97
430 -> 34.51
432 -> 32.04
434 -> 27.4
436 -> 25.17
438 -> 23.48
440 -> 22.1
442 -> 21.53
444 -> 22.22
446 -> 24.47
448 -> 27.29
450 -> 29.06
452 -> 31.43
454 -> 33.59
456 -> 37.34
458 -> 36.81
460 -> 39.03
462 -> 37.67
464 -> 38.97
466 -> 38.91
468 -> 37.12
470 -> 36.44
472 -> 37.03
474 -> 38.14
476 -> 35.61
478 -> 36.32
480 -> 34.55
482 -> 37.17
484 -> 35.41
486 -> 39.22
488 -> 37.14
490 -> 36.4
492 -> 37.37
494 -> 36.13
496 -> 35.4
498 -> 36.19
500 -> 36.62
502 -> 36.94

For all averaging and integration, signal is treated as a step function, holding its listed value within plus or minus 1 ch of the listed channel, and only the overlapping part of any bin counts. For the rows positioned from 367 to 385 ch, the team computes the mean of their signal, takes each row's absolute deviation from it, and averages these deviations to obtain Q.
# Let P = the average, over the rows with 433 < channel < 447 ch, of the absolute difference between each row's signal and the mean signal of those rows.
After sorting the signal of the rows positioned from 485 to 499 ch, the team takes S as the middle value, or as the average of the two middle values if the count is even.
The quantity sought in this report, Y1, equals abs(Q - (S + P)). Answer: 37.0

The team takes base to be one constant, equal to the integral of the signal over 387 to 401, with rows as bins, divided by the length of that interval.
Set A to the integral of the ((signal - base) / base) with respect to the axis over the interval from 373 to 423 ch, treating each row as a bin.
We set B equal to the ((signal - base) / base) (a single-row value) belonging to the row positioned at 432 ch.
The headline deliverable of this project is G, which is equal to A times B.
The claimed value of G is -0.3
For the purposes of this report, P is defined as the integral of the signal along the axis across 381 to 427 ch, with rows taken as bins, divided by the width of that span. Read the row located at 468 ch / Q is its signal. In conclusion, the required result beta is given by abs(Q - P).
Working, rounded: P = 37.8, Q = 37.12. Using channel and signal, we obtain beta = 0.7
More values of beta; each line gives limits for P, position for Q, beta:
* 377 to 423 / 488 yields 0.9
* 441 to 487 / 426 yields 3.9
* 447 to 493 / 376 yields 3.2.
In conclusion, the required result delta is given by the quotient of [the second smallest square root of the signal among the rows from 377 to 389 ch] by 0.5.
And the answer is 12.4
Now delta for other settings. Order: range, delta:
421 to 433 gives 11.7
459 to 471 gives 12.2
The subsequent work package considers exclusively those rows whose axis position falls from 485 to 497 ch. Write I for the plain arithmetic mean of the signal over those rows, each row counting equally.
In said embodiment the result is 36.9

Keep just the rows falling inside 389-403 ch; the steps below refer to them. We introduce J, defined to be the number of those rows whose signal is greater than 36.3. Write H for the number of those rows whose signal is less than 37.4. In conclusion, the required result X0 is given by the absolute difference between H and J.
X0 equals 1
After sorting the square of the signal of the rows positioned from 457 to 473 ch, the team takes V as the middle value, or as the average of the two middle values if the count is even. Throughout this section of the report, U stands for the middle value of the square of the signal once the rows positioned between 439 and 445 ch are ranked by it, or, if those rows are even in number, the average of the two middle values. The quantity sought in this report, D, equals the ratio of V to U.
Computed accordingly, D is 2.86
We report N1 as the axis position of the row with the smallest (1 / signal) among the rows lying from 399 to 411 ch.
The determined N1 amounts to 408 ch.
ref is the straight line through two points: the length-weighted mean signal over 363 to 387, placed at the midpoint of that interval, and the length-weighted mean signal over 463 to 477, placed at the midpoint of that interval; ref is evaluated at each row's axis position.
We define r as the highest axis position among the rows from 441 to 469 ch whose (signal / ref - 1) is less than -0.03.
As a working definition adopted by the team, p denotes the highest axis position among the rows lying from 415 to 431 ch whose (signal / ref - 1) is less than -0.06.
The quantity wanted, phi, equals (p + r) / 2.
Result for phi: 442 ch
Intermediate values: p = 430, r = 454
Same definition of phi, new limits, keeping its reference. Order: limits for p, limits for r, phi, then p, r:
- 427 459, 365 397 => 425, 454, 396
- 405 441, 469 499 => 468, 440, 496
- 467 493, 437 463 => 467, 480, 454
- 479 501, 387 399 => 439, 480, 398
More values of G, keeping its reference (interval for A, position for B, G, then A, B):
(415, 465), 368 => -0.6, -5.2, 0.12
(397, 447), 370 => -0.4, -4.4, 0.08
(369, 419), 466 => 0.1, 2.2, 0.06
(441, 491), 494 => 0.0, -3.0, -0.01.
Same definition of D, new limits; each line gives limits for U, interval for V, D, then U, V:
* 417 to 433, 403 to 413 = 0.97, 1479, 1437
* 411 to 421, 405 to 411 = 0.87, 1661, 1437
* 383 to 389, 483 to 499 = 0.90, 1459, 1317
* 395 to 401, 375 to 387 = 1.31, 1198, 1564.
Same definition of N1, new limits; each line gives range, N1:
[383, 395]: 388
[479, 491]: 486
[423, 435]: 424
